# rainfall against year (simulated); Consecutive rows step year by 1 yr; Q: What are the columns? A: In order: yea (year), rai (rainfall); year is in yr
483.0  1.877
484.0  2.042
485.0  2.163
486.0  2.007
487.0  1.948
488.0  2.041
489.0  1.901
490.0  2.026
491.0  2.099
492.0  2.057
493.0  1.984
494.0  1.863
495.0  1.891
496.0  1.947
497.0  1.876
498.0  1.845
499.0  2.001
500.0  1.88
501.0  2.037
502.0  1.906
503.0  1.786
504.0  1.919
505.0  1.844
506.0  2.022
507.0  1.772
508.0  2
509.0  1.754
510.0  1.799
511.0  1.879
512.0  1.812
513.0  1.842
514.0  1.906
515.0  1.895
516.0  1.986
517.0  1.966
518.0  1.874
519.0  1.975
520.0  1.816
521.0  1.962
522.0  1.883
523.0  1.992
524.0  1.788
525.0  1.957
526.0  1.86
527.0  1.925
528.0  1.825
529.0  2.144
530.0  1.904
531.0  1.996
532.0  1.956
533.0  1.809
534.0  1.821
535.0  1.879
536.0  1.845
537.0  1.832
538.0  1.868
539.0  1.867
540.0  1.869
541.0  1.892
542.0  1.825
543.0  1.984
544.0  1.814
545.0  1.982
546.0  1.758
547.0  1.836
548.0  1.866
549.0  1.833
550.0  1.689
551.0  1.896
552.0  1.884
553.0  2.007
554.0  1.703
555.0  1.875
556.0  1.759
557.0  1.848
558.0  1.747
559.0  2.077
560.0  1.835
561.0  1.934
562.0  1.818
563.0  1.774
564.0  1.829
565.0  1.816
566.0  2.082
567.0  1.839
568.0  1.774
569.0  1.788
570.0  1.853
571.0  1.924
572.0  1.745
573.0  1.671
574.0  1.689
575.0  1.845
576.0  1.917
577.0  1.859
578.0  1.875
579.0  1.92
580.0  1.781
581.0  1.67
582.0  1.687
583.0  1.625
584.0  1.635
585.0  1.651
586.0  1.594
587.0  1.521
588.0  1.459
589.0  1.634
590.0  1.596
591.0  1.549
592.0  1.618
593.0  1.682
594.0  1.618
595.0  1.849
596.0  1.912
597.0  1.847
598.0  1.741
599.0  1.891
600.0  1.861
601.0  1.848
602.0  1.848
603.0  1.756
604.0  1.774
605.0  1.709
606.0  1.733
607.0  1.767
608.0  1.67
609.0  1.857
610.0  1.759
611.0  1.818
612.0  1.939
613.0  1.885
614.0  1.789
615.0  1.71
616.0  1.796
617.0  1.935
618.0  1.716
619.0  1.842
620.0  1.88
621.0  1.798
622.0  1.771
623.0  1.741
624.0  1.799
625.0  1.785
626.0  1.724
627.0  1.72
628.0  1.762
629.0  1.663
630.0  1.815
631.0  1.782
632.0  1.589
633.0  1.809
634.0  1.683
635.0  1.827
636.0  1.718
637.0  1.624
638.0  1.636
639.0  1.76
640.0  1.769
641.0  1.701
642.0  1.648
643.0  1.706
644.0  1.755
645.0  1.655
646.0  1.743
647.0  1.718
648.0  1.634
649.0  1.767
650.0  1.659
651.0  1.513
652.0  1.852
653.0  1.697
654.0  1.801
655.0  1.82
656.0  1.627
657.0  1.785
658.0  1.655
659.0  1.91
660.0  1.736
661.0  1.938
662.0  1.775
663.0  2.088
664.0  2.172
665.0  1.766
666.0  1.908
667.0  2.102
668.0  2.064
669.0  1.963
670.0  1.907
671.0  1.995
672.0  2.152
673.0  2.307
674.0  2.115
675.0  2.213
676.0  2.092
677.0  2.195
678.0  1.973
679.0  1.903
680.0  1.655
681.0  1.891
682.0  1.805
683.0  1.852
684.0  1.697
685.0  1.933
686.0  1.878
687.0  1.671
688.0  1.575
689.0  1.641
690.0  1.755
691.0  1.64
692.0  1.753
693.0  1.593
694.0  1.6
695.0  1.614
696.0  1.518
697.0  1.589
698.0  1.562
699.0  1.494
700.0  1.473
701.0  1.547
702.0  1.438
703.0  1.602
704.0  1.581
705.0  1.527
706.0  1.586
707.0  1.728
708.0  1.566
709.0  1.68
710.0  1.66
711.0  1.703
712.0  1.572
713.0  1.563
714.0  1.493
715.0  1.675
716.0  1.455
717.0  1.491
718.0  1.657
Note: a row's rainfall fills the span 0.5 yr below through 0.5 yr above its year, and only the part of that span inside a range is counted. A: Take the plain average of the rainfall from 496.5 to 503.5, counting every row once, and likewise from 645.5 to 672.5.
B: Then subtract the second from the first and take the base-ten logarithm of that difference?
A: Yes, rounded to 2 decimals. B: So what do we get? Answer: -1.21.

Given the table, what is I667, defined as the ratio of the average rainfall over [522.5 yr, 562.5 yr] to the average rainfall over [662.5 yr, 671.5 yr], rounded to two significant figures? 0.94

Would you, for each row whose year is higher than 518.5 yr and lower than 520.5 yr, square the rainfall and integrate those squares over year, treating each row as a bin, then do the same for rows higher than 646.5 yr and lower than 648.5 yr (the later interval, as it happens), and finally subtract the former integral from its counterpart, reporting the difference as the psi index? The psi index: -1.6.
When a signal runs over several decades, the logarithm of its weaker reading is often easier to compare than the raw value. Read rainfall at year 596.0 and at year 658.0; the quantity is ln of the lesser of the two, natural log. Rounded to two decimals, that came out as 0.50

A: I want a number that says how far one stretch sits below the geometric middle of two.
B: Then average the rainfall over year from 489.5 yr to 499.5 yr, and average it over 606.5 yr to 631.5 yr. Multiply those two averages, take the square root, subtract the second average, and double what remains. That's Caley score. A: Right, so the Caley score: 0.17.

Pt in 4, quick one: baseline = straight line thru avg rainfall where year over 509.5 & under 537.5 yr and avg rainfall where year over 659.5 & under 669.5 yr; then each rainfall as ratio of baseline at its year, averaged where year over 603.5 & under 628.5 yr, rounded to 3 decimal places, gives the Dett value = 0.925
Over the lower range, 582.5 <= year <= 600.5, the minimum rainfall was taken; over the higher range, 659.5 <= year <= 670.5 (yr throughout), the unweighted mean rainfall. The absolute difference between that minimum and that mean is 0.49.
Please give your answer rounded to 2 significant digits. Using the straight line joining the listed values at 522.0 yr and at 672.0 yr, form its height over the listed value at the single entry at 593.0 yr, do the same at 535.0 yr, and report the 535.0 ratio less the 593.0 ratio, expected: -0.18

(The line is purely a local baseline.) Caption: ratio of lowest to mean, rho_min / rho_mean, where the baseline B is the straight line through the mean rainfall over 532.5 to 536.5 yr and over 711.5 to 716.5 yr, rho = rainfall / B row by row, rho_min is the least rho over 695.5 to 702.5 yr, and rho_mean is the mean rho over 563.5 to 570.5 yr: 0.882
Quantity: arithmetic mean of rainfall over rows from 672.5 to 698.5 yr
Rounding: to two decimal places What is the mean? 1.81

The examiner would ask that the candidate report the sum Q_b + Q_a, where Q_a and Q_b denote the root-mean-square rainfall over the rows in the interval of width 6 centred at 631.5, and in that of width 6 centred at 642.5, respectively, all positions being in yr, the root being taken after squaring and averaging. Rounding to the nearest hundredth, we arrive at 3.43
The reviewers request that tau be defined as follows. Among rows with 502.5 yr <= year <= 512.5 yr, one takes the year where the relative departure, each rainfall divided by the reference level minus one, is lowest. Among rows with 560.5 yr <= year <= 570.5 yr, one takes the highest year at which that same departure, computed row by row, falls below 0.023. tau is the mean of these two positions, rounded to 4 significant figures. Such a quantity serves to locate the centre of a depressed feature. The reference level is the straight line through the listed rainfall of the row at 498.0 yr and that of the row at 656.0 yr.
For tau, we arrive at 538.5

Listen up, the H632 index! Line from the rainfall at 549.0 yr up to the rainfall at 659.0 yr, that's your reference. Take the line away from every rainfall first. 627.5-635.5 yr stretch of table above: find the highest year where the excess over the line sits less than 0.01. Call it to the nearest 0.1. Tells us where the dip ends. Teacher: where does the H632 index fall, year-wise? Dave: 635.0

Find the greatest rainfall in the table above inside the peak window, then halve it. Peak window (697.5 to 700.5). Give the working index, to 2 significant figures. 0.78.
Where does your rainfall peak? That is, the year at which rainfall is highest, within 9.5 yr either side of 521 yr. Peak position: 529.0 yr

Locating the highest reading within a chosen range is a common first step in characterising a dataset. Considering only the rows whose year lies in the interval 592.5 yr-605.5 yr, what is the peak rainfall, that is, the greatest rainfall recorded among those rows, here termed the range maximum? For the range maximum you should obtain 1.912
